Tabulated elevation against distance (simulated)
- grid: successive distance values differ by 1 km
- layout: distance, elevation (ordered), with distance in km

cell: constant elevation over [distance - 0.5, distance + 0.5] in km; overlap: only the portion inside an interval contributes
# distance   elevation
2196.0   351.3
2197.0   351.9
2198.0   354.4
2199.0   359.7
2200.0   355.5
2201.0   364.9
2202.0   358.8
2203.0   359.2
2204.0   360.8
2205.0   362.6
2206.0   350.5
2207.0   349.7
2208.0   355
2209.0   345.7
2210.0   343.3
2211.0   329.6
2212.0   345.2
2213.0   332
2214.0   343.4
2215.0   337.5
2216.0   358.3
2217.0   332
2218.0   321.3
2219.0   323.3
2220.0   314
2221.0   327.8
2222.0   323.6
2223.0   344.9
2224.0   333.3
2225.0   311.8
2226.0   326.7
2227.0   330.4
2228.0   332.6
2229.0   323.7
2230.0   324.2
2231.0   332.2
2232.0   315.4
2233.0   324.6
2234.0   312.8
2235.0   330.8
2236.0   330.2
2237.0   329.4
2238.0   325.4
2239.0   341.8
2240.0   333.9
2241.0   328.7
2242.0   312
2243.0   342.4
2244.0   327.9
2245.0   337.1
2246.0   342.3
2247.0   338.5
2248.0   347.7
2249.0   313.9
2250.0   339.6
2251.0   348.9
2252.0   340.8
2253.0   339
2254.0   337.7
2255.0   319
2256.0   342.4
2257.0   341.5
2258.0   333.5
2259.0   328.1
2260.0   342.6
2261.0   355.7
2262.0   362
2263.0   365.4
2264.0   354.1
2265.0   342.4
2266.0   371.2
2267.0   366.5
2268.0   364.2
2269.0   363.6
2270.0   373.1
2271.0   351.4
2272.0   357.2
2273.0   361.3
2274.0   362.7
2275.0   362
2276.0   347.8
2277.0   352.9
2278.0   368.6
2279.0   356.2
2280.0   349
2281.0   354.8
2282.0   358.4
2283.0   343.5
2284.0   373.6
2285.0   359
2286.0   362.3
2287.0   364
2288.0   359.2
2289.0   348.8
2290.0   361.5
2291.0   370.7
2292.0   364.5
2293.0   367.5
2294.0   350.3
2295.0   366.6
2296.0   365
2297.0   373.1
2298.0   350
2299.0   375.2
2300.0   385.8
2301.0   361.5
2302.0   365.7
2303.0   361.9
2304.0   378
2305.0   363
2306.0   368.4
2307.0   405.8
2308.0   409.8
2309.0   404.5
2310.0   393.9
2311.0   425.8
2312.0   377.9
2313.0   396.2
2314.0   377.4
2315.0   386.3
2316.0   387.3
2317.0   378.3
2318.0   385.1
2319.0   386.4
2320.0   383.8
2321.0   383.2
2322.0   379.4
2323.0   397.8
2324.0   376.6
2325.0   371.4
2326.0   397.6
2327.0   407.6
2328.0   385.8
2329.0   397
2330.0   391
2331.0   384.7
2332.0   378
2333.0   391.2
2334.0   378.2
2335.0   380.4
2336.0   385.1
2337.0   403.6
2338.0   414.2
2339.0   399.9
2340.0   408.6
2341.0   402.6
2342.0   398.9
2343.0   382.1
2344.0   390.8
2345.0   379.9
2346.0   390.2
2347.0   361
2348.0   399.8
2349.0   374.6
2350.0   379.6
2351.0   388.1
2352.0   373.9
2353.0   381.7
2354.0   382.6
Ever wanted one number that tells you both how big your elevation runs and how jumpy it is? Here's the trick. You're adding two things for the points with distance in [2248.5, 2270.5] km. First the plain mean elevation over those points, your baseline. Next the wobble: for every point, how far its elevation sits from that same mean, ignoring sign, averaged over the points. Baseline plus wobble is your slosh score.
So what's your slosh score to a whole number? 361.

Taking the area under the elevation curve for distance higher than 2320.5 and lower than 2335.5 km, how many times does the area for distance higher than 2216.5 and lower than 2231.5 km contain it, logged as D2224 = 0.85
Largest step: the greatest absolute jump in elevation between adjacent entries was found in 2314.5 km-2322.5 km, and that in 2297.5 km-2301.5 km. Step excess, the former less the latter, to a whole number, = -16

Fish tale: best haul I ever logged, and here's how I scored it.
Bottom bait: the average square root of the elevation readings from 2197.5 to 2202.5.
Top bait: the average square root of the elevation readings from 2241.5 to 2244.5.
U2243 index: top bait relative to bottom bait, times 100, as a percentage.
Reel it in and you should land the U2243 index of 95.5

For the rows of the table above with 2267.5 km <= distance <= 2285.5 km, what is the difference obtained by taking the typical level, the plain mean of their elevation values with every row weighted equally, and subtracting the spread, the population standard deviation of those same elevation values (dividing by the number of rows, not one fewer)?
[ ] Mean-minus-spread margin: 351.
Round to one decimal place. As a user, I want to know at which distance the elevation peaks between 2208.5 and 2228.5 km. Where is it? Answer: 2216.0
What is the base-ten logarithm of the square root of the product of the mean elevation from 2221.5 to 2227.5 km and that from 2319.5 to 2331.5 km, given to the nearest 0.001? 2.553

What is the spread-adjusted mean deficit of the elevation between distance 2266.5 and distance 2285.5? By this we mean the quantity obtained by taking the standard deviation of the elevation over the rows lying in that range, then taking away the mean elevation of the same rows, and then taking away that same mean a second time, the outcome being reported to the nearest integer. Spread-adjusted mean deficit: -710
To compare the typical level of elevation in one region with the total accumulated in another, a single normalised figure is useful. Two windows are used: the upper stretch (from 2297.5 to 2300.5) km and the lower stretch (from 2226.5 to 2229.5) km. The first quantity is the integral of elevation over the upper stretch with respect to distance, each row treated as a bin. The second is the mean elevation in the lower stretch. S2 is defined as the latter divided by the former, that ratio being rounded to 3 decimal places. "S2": 0.296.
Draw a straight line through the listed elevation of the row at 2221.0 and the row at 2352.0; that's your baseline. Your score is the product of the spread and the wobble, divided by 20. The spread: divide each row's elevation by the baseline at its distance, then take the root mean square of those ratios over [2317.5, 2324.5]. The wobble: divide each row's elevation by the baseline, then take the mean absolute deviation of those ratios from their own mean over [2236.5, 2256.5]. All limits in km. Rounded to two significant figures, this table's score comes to 0.0012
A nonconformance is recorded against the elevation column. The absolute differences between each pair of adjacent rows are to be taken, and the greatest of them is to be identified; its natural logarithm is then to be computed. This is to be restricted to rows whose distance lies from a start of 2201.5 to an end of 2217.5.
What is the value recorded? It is 3.27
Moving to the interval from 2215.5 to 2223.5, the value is 3.27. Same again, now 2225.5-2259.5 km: 3.52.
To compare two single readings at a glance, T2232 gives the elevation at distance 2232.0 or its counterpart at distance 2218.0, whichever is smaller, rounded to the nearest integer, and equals 315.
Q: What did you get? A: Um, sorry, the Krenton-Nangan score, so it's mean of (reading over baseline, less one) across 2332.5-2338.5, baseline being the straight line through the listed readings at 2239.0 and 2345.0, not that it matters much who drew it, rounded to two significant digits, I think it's 0.041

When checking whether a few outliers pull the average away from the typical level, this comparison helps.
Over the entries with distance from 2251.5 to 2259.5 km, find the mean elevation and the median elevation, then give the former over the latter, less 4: -3.01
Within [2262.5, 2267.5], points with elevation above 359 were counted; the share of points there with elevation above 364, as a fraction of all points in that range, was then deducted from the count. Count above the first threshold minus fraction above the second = 2.4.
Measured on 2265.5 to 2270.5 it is 4.2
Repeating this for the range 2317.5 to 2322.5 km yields 4.0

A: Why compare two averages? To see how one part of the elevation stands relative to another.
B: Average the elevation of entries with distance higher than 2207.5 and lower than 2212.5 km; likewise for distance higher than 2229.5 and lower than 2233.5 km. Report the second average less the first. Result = -20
